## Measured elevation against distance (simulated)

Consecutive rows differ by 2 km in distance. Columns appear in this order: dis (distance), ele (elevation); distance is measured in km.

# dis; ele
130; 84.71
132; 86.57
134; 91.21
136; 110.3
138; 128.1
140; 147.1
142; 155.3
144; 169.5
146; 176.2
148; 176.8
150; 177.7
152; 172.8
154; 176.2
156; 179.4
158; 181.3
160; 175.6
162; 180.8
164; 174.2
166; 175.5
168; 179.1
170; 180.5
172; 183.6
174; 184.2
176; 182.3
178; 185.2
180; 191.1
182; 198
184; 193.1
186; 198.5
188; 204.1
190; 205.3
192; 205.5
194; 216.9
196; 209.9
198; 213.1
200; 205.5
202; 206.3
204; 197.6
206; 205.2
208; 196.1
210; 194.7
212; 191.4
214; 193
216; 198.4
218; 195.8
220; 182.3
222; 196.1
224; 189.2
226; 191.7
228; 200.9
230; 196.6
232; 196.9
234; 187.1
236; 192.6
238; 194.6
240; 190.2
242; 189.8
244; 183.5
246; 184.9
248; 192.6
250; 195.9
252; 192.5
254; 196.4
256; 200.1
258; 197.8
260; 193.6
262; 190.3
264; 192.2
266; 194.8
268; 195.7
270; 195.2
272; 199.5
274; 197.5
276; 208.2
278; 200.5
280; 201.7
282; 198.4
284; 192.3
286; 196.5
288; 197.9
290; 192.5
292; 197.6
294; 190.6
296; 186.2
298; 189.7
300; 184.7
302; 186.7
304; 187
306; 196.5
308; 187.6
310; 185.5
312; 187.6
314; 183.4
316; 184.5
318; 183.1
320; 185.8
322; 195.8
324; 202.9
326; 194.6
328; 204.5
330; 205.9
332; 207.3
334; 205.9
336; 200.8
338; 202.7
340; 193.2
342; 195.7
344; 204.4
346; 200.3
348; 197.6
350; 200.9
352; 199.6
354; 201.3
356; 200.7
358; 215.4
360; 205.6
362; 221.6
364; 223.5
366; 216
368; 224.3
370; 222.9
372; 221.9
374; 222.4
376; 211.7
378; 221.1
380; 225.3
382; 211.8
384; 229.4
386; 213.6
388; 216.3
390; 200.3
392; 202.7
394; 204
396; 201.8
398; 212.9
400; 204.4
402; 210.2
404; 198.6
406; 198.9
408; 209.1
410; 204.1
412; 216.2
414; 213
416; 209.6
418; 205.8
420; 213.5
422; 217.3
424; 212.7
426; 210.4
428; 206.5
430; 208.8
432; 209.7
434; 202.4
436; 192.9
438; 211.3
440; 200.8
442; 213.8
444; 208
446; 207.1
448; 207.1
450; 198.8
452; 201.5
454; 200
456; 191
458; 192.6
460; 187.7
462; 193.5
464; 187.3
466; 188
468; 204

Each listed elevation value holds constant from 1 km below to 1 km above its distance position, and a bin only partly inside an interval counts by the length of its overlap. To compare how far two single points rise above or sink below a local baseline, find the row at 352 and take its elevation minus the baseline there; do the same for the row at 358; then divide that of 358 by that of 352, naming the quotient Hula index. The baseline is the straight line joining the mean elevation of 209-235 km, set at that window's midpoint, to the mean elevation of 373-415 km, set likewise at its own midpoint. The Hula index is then -1.2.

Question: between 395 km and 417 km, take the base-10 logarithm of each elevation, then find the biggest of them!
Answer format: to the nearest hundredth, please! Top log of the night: 2.33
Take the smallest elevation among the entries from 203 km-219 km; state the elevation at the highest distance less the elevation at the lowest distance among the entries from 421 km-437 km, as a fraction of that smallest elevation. -0.13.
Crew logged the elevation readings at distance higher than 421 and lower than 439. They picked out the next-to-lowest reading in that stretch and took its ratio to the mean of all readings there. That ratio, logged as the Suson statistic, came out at 0.97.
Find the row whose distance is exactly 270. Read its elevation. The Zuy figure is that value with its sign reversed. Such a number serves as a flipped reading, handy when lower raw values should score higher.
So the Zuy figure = -195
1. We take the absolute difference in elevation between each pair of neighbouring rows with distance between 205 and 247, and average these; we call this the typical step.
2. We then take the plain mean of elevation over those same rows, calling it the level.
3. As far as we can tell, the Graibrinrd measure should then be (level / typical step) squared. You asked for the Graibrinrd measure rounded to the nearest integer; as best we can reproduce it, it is 1384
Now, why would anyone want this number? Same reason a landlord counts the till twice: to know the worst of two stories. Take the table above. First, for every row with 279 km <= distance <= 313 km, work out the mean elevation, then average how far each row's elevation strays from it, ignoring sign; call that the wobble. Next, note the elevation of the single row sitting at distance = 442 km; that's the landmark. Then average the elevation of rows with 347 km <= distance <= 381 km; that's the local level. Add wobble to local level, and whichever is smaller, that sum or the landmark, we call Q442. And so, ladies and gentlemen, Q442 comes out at 214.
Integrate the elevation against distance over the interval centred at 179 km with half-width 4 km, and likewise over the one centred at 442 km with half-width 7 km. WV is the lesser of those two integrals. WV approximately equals 1513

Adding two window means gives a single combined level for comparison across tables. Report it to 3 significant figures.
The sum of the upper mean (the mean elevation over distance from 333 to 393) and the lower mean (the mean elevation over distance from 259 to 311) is 404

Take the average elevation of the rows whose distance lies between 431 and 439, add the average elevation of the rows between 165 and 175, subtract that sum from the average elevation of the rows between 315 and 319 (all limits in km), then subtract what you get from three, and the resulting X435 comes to 204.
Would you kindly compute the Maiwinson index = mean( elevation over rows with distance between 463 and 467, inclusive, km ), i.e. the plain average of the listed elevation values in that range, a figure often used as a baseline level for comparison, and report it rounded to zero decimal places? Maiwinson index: 188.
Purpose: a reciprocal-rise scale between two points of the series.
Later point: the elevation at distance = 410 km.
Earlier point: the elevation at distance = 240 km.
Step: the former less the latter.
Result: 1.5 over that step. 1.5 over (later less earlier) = 0.11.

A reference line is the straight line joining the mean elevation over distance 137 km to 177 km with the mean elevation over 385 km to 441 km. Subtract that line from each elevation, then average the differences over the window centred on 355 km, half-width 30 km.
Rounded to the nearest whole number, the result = 10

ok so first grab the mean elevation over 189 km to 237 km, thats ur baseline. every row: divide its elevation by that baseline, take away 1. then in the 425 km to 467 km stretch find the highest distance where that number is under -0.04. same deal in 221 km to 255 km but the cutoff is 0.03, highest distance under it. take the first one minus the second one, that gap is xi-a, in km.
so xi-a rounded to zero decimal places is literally 212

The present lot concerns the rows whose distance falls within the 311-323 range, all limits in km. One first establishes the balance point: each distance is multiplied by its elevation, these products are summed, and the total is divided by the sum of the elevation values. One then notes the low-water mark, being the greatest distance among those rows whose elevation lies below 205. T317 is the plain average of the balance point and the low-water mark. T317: 319.5 km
